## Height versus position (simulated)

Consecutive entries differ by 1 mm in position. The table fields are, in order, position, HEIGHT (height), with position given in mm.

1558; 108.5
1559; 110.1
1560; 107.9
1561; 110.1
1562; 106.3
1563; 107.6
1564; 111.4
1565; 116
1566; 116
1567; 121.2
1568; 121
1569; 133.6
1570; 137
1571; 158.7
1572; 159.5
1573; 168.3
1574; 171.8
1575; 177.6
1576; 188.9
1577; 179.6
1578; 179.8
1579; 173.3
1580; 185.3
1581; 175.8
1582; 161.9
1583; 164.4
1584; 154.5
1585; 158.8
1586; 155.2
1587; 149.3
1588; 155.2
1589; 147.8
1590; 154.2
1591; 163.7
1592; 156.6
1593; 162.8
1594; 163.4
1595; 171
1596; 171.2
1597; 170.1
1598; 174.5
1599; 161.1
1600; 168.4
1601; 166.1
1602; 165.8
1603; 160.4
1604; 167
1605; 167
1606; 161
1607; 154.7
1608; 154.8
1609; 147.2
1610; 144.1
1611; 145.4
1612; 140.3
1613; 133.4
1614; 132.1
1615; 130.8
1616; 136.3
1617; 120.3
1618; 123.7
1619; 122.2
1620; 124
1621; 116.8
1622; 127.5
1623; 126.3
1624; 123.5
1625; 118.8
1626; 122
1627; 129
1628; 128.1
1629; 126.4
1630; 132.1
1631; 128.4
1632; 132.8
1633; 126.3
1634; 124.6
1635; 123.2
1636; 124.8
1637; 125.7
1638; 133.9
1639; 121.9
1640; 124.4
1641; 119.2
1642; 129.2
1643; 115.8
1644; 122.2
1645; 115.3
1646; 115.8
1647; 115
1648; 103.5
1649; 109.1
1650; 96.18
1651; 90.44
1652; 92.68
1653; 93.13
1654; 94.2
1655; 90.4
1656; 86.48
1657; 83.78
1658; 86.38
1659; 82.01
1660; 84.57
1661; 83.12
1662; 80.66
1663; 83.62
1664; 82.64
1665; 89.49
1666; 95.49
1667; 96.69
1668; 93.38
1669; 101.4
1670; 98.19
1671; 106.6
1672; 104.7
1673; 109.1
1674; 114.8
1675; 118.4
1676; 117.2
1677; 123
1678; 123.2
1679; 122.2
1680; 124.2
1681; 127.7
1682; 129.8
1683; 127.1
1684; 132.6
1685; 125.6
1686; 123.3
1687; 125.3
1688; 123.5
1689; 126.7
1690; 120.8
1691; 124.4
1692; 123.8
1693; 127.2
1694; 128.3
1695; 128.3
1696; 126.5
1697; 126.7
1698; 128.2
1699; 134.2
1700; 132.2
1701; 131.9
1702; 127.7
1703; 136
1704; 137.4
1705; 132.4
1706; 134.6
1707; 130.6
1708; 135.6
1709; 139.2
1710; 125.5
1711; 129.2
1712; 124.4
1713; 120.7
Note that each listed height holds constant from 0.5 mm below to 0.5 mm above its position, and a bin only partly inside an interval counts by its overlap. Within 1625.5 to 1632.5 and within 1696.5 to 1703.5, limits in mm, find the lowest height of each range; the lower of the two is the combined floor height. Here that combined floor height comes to 122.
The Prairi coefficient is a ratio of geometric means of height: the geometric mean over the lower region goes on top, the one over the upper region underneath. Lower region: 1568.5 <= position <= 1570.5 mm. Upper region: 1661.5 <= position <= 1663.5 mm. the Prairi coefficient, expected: 1.6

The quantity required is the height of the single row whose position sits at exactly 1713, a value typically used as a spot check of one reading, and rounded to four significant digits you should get 120.7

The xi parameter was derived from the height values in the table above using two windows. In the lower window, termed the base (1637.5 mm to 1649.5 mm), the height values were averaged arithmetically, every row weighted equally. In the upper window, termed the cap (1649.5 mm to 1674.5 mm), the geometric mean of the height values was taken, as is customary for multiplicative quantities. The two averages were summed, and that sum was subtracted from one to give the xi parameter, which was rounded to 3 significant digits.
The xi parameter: -210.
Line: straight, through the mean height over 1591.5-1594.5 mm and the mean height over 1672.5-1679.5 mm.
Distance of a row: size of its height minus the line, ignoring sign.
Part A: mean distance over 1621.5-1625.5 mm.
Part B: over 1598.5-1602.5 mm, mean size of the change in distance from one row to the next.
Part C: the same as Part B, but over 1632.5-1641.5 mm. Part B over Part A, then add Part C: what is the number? 4.3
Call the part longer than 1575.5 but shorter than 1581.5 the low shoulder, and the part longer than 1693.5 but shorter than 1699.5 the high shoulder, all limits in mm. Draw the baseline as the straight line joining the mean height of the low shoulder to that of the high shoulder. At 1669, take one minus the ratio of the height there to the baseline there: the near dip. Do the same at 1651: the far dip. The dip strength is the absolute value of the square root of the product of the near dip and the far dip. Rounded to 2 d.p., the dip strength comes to 0.33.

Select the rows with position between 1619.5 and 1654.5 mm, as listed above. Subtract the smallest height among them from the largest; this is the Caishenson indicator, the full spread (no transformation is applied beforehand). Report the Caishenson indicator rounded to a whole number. 43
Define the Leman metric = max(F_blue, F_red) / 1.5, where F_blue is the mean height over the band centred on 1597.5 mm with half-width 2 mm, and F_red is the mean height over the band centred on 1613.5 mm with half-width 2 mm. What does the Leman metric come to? 113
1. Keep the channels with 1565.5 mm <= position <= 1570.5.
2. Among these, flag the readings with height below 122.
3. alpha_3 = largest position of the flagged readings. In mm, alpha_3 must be 1568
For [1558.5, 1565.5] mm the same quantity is 1565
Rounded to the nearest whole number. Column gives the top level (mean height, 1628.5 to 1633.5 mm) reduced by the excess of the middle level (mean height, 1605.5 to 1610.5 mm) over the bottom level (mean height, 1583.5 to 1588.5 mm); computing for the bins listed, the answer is 131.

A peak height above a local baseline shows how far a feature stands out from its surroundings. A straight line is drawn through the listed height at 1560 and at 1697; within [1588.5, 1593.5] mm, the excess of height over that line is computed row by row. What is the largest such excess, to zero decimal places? 52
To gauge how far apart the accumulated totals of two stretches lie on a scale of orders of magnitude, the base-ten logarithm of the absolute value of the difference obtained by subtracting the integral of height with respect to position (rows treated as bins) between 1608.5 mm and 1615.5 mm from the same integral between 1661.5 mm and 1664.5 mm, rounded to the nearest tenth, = 2.9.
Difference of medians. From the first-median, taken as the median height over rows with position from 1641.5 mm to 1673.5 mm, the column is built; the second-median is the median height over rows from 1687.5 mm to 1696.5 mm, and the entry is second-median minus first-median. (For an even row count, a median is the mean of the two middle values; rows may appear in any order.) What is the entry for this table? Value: 32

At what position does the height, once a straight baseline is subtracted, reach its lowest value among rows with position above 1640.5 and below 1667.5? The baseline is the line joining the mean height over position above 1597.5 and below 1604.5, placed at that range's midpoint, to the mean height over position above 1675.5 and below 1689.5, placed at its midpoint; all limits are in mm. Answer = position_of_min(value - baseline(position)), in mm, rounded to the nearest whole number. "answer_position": 1659 mm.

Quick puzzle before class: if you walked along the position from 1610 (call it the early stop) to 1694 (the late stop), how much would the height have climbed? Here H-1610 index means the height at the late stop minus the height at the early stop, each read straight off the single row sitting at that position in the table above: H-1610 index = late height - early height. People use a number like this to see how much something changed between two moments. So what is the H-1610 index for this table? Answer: -16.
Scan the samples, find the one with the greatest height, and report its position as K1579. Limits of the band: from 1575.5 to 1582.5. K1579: 1576 mm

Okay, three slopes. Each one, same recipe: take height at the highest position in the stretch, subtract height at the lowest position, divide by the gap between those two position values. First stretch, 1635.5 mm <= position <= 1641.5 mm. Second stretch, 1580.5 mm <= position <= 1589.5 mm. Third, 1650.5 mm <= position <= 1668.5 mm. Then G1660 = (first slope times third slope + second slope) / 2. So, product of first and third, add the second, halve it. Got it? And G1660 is -1.8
